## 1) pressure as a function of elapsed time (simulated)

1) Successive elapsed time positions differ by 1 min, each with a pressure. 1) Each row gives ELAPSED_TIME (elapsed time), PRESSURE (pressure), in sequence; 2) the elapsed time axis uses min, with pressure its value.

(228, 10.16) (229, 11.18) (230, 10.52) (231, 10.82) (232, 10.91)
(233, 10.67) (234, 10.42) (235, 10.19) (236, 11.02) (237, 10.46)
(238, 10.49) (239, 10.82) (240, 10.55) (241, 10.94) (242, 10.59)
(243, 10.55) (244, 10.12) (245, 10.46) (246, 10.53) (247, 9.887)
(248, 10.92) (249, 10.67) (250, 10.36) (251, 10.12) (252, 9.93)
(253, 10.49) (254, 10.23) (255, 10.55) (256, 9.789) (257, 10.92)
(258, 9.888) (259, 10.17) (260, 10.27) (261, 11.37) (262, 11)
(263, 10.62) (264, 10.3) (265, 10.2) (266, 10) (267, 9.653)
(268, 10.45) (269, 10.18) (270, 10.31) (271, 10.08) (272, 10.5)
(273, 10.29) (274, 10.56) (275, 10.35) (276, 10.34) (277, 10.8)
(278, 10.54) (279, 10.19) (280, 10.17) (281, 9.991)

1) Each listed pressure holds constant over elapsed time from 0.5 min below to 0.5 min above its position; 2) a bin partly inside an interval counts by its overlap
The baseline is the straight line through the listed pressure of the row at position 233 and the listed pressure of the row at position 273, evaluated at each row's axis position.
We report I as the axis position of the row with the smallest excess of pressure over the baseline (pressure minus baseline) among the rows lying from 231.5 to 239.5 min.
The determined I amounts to 235 min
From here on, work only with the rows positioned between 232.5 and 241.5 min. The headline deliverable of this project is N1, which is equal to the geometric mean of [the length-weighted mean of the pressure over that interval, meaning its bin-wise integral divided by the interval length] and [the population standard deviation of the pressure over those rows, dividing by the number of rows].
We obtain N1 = 1.6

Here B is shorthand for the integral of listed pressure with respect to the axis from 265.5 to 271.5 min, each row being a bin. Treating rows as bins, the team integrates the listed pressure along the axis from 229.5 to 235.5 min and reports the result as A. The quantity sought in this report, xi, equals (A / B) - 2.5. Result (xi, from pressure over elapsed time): -1.45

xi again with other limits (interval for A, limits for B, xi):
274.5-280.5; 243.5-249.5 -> -1.50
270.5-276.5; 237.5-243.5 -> -1.53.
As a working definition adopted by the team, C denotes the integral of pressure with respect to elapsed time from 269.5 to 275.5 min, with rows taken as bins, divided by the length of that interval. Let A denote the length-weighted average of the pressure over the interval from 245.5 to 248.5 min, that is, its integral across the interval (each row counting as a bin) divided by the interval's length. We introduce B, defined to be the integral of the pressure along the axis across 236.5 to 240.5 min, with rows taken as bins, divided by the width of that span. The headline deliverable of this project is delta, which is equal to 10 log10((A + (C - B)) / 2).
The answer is 7.08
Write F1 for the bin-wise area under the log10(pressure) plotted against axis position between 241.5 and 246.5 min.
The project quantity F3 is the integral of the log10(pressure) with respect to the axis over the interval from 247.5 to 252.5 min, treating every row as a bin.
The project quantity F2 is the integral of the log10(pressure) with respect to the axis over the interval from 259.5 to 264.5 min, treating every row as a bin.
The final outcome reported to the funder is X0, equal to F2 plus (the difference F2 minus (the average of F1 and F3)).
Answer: 5.21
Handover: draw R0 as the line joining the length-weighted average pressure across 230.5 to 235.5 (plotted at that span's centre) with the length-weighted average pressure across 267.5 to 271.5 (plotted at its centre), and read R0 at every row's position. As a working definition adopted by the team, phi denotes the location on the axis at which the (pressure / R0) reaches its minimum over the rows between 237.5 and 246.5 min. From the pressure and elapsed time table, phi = 244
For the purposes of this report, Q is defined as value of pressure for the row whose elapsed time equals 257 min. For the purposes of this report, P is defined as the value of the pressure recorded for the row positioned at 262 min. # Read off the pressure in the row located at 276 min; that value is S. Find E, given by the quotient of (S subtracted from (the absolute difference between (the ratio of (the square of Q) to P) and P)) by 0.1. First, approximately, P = 11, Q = 10.92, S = 10.34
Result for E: -102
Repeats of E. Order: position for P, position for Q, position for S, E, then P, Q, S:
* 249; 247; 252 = -84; 10.67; 9.887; 9.93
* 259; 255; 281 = -92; 10.17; 10.55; 9.991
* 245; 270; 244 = -98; 10.46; 10.31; 10.12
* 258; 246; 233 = -93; 9.888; 10.53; 10.67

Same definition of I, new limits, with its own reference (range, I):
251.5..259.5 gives 256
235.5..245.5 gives 244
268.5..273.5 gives 271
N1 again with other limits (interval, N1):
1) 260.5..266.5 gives 2.2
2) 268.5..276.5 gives 1.2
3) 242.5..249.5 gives 1.8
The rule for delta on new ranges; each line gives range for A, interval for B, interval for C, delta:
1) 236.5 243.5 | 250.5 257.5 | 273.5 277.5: 7.34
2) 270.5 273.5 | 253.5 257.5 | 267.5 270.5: 7.09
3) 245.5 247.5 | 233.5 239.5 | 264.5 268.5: 6.87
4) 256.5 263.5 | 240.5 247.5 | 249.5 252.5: 7.12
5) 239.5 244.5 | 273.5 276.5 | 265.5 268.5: 7.06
